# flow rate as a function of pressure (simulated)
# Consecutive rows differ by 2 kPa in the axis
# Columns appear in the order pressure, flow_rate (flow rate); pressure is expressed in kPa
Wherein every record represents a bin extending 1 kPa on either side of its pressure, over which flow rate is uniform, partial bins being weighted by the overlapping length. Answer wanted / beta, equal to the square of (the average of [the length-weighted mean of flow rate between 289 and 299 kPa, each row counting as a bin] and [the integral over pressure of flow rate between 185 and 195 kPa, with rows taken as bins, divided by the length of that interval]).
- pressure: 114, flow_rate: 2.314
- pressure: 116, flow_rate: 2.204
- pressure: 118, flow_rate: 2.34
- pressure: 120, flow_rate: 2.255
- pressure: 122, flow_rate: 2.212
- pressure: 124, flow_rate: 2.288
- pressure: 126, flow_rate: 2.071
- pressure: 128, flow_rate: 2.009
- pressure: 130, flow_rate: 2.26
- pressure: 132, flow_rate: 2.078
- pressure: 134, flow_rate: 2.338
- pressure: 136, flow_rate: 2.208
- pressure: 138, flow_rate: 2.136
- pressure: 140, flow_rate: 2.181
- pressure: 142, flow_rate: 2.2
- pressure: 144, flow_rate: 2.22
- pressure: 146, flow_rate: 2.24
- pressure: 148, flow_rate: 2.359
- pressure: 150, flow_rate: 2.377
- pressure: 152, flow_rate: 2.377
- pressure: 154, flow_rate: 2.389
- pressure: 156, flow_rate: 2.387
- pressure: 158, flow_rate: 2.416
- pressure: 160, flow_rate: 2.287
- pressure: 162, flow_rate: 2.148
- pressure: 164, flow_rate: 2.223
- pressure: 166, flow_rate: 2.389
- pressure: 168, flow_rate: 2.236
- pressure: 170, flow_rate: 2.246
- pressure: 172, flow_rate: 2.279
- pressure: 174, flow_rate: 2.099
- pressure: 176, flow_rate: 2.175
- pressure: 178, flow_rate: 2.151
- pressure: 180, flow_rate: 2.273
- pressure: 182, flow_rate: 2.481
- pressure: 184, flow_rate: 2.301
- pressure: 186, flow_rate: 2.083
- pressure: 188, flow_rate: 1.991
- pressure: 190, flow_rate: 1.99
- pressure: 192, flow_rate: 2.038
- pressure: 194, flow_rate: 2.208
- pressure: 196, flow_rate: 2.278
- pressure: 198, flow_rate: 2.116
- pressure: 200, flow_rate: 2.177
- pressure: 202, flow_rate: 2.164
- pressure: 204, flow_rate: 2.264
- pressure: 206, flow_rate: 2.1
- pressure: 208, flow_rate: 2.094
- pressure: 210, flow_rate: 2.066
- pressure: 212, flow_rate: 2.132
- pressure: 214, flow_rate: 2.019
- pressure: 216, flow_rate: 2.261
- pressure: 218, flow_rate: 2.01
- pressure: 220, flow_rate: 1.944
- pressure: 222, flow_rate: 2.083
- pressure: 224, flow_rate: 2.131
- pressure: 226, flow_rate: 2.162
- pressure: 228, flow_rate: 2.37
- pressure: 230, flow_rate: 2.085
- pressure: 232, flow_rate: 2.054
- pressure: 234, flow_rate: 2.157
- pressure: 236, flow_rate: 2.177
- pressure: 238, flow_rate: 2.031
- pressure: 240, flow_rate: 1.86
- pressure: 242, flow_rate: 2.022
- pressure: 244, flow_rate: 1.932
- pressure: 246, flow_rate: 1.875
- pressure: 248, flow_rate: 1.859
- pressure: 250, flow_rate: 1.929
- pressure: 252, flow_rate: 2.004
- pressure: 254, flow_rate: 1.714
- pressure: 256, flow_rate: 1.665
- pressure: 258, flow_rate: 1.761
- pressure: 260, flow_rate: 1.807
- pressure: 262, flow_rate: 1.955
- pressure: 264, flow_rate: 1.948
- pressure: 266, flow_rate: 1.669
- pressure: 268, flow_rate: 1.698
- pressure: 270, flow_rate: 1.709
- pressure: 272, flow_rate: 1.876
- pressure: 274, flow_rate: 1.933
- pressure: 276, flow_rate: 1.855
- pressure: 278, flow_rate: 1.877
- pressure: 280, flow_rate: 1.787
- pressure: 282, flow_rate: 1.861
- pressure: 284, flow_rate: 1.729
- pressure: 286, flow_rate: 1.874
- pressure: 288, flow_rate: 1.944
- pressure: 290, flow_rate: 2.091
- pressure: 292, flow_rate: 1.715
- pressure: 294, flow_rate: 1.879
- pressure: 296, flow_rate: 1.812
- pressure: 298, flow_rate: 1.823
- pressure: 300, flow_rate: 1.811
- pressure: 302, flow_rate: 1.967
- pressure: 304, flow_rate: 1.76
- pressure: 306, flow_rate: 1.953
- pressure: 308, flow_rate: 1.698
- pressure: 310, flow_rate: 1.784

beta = 3.85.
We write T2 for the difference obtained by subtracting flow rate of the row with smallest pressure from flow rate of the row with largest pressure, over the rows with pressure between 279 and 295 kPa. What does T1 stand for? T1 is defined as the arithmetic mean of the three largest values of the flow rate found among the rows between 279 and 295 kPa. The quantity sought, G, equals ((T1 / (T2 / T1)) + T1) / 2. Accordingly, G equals 22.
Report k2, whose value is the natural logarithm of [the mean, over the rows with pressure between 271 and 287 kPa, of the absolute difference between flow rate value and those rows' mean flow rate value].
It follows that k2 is -3.1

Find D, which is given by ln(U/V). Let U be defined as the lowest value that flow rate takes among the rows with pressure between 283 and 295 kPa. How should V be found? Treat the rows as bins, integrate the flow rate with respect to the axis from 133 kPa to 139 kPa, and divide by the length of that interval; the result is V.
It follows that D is -0.3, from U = 1.715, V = 2.2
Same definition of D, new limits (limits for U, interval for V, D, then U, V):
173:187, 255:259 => 0.2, 2.083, 1.7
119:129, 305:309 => 0.1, 2.009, 1.8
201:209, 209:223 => 0.0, 2.094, 2.1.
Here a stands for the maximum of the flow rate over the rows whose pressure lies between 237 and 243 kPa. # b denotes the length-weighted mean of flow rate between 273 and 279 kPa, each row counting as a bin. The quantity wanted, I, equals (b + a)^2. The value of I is 15.4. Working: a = 2.031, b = 1.89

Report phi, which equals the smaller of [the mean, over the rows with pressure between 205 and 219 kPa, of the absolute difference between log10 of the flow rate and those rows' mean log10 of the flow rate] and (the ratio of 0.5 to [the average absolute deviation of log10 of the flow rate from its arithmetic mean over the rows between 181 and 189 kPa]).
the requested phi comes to 0.012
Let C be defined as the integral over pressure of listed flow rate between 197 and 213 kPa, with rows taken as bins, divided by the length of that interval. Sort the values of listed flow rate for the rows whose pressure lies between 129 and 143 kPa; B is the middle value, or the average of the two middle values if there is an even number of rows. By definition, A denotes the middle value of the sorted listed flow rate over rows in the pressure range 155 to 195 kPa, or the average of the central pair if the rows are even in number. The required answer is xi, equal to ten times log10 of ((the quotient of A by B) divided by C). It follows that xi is -3.2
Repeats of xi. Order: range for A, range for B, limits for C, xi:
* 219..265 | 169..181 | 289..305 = -3.2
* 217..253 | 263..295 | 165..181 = -3.1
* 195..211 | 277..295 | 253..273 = -1.9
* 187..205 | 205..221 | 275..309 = -2.5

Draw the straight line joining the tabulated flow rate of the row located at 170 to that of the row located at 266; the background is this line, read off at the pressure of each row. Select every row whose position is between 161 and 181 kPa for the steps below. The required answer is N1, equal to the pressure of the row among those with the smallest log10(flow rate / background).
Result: 162 kPa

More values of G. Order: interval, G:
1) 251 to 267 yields -5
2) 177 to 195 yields 50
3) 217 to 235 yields 18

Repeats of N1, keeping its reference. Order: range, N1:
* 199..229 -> 220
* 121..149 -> 128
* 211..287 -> 256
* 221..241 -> 240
